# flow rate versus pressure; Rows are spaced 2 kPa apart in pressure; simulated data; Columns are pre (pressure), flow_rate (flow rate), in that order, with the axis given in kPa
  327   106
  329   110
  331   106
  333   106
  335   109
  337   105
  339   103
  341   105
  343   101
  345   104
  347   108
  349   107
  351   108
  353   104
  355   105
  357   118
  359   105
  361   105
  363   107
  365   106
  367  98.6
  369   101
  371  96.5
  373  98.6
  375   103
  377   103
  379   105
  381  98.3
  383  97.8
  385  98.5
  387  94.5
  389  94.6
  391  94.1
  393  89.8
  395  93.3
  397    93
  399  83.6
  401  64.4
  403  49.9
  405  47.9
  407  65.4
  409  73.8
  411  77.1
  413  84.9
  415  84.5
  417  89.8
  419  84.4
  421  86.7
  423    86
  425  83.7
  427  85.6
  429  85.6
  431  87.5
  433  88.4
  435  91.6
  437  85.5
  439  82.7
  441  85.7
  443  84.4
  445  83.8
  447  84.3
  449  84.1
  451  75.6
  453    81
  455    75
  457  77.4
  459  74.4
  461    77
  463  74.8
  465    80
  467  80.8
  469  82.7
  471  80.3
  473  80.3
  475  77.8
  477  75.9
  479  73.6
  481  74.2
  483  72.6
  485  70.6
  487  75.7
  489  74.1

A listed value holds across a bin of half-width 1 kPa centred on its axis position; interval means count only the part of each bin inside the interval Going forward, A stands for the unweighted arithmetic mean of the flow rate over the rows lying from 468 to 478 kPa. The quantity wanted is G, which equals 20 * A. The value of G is 1588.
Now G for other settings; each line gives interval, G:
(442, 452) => 1649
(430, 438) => 1765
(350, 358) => 2175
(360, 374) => 2036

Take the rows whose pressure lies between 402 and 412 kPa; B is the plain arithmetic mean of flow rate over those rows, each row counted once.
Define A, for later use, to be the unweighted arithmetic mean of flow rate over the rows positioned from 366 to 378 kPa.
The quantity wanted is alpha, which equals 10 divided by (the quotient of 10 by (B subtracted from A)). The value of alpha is 37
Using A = 100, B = 63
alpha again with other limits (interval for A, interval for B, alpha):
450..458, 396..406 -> 9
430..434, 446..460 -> 9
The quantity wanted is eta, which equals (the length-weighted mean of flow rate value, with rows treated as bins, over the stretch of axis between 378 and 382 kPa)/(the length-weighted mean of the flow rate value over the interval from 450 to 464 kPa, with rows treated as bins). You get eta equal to 1.33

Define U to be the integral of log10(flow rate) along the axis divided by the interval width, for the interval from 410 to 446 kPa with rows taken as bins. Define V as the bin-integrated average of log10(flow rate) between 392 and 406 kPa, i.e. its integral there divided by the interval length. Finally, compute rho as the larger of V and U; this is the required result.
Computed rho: 1.93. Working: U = 1.93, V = 1.86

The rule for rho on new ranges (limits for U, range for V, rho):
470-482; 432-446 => 1.93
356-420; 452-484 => 1.95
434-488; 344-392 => 2.01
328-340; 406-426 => 2.03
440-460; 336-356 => 2.02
